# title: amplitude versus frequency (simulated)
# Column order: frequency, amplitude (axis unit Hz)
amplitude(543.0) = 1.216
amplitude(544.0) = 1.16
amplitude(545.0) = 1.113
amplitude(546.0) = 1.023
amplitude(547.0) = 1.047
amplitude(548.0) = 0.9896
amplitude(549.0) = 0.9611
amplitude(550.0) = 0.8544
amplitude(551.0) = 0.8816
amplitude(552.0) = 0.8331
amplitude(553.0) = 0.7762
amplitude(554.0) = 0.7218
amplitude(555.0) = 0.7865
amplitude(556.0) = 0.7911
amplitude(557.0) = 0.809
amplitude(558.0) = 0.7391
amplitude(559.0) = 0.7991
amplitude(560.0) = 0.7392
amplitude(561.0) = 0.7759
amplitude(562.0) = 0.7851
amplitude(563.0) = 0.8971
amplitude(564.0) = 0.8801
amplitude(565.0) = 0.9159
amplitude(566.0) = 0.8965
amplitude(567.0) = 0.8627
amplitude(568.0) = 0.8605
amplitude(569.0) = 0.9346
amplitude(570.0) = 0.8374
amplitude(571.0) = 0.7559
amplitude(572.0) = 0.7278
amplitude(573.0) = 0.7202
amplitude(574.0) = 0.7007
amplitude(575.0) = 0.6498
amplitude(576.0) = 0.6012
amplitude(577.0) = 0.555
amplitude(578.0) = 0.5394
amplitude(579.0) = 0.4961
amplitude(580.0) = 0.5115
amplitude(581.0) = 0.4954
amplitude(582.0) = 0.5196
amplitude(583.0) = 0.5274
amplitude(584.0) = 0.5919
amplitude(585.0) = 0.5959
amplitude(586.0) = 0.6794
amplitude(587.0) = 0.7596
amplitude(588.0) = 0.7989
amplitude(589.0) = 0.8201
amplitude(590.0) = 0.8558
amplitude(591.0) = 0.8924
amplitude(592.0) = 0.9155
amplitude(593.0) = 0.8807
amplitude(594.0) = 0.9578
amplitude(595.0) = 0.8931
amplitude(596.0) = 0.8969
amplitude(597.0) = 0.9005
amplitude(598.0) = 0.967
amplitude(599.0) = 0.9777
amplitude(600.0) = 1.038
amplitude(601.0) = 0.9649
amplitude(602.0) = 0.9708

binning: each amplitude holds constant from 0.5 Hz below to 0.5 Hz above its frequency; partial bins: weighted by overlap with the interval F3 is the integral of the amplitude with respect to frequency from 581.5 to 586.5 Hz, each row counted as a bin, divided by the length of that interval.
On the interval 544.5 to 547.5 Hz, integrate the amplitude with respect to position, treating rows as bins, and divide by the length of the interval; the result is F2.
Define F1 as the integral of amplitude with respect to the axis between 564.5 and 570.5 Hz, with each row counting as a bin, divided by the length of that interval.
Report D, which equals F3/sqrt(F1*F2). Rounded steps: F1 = 0.88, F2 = 1.06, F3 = 0.6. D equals 0.60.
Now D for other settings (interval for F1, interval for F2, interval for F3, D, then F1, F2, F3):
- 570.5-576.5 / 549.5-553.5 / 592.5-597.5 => 1.19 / 0.69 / 0.84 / 0.9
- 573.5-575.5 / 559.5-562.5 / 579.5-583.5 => 0.71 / 0.68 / 0.77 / 0.5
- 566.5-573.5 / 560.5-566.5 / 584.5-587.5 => 0.81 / 0.81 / 0.86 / 0.7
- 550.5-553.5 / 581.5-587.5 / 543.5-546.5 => 1.54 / 0.83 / 0.61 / 1.1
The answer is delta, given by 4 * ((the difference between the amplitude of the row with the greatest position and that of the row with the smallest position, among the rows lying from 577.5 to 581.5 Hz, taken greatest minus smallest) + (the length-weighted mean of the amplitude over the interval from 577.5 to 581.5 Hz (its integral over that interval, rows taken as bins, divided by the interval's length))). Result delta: 1.9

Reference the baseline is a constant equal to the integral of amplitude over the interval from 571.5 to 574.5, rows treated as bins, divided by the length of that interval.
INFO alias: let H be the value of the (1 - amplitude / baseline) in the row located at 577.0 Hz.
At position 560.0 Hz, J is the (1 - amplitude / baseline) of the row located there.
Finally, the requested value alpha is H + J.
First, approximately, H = 0.23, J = -0.03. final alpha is 0.19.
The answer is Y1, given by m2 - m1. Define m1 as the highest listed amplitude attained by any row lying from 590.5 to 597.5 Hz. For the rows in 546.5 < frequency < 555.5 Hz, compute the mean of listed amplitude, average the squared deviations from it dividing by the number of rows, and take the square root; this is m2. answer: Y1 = -0.86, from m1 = 0.9578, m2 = 0.102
